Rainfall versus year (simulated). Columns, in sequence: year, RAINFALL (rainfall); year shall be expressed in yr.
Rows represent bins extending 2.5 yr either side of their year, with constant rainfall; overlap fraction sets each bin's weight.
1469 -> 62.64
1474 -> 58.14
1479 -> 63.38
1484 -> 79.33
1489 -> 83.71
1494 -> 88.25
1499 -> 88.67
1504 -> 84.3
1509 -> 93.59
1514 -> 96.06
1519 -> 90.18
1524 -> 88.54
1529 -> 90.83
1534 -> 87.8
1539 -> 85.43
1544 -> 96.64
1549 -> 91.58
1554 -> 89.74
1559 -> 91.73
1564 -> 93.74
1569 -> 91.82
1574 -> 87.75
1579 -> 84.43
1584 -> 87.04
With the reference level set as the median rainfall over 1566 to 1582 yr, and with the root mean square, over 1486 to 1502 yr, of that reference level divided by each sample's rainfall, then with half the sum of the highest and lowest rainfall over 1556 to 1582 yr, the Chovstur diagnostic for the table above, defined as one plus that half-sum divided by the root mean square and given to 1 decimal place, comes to 89.1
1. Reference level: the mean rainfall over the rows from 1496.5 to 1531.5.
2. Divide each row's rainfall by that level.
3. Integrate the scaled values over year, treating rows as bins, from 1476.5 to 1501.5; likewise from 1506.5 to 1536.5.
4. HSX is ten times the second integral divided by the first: 14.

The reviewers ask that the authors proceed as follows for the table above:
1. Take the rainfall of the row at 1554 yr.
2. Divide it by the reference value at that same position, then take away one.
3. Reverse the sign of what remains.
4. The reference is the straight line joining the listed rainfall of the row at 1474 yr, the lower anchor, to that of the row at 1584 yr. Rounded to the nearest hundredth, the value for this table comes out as -0.13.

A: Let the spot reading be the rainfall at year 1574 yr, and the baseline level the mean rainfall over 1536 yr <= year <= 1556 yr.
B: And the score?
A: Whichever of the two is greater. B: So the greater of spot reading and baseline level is 90.8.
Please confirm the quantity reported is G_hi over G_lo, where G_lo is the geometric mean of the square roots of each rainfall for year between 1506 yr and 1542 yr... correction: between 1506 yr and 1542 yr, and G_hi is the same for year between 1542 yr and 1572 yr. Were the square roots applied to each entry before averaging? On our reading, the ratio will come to 1.01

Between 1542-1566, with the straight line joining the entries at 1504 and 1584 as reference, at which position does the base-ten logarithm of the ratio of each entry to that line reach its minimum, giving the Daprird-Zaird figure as 1554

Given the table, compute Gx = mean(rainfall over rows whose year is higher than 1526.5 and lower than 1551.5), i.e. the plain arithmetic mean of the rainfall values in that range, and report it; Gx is 90.5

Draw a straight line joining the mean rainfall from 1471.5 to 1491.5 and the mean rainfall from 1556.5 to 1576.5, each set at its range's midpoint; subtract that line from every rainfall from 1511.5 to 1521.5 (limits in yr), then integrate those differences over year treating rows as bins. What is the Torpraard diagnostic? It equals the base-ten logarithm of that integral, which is 2.14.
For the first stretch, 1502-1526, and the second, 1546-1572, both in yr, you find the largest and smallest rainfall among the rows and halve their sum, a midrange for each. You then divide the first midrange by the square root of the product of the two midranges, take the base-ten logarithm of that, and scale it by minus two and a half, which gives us 0.01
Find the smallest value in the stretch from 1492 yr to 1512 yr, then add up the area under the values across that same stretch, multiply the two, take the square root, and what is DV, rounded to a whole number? 387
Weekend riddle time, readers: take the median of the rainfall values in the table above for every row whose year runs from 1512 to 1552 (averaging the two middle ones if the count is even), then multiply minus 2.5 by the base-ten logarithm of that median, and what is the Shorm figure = -4.89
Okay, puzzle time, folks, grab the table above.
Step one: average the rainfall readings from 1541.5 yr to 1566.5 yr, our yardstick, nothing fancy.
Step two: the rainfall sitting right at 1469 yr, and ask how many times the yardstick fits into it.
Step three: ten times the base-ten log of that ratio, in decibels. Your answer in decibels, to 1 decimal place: -1.7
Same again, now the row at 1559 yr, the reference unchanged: 0.0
